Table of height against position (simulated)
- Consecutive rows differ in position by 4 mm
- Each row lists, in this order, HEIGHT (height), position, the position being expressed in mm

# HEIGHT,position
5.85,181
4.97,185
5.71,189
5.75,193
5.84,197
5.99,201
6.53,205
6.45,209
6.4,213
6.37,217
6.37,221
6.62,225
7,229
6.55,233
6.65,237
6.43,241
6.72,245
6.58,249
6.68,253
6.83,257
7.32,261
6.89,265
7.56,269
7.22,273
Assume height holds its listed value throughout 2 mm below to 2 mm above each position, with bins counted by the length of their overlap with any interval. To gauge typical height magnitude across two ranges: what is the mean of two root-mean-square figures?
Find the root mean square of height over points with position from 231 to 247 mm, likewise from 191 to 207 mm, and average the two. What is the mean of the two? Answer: 6.31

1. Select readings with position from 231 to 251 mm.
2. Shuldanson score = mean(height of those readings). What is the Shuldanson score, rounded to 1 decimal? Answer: 6.6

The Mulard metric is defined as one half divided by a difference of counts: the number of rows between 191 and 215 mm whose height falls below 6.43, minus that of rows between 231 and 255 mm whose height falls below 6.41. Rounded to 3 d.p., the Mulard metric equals 0.125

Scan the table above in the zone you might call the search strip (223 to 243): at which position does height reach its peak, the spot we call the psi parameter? 229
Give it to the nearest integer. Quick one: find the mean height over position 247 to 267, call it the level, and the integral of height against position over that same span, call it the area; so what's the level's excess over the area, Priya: -130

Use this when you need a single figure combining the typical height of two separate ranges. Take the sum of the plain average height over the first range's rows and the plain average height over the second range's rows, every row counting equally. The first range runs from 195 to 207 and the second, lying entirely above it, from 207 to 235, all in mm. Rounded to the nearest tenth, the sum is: 12.7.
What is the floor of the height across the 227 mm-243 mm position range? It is 6.43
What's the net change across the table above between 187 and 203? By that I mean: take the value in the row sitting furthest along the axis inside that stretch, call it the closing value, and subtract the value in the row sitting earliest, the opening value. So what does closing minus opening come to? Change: 0.28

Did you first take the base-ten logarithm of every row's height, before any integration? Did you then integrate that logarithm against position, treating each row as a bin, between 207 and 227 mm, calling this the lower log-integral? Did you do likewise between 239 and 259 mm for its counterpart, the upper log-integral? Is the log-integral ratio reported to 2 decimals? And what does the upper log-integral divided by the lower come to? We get 1.02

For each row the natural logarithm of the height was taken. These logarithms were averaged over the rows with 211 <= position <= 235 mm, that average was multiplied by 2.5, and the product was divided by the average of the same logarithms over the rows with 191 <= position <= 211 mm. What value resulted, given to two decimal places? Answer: 2.60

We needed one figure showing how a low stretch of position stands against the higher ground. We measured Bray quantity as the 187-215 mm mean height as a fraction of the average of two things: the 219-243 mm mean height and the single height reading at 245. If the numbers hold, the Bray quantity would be 0.915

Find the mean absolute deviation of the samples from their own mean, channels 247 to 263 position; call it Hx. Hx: 0.23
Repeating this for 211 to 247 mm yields 0.16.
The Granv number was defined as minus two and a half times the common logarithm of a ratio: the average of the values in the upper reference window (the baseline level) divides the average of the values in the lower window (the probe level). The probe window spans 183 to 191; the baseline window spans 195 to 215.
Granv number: 0.17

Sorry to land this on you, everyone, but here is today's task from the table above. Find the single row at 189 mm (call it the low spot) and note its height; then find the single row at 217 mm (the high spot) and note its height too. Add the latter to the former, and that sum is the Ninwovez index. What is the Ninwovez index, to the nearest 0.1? 12.1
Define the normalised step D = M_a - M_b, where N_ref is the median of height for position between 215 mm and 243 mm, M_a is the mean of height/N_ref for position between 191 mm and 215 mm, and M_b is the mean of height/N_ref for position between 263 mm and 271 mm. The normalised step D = -0.16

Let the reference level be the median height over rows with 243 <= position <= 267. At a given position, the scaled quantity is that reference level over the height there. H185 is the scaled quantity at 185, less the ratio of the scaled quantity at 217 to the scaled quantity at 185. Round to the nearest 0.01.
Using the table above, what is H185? 0.58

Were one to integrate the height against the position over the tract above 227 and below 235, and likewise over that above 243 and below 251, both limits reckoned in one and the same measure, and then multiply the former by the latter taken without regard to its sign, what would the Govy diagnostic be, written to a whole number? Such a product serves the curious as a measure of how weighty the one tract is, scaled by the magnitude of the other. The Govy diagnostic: 2883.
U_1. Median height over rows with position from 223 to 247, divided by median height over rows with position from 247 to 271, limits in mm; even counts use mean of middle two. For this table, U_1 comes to 0.97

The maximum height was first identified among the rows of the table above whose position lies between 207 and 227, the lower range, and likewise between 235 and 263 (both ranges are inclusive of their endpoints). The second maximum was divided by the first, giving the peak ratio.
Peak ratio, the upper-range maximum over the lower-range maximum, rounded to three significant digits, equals 1.11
